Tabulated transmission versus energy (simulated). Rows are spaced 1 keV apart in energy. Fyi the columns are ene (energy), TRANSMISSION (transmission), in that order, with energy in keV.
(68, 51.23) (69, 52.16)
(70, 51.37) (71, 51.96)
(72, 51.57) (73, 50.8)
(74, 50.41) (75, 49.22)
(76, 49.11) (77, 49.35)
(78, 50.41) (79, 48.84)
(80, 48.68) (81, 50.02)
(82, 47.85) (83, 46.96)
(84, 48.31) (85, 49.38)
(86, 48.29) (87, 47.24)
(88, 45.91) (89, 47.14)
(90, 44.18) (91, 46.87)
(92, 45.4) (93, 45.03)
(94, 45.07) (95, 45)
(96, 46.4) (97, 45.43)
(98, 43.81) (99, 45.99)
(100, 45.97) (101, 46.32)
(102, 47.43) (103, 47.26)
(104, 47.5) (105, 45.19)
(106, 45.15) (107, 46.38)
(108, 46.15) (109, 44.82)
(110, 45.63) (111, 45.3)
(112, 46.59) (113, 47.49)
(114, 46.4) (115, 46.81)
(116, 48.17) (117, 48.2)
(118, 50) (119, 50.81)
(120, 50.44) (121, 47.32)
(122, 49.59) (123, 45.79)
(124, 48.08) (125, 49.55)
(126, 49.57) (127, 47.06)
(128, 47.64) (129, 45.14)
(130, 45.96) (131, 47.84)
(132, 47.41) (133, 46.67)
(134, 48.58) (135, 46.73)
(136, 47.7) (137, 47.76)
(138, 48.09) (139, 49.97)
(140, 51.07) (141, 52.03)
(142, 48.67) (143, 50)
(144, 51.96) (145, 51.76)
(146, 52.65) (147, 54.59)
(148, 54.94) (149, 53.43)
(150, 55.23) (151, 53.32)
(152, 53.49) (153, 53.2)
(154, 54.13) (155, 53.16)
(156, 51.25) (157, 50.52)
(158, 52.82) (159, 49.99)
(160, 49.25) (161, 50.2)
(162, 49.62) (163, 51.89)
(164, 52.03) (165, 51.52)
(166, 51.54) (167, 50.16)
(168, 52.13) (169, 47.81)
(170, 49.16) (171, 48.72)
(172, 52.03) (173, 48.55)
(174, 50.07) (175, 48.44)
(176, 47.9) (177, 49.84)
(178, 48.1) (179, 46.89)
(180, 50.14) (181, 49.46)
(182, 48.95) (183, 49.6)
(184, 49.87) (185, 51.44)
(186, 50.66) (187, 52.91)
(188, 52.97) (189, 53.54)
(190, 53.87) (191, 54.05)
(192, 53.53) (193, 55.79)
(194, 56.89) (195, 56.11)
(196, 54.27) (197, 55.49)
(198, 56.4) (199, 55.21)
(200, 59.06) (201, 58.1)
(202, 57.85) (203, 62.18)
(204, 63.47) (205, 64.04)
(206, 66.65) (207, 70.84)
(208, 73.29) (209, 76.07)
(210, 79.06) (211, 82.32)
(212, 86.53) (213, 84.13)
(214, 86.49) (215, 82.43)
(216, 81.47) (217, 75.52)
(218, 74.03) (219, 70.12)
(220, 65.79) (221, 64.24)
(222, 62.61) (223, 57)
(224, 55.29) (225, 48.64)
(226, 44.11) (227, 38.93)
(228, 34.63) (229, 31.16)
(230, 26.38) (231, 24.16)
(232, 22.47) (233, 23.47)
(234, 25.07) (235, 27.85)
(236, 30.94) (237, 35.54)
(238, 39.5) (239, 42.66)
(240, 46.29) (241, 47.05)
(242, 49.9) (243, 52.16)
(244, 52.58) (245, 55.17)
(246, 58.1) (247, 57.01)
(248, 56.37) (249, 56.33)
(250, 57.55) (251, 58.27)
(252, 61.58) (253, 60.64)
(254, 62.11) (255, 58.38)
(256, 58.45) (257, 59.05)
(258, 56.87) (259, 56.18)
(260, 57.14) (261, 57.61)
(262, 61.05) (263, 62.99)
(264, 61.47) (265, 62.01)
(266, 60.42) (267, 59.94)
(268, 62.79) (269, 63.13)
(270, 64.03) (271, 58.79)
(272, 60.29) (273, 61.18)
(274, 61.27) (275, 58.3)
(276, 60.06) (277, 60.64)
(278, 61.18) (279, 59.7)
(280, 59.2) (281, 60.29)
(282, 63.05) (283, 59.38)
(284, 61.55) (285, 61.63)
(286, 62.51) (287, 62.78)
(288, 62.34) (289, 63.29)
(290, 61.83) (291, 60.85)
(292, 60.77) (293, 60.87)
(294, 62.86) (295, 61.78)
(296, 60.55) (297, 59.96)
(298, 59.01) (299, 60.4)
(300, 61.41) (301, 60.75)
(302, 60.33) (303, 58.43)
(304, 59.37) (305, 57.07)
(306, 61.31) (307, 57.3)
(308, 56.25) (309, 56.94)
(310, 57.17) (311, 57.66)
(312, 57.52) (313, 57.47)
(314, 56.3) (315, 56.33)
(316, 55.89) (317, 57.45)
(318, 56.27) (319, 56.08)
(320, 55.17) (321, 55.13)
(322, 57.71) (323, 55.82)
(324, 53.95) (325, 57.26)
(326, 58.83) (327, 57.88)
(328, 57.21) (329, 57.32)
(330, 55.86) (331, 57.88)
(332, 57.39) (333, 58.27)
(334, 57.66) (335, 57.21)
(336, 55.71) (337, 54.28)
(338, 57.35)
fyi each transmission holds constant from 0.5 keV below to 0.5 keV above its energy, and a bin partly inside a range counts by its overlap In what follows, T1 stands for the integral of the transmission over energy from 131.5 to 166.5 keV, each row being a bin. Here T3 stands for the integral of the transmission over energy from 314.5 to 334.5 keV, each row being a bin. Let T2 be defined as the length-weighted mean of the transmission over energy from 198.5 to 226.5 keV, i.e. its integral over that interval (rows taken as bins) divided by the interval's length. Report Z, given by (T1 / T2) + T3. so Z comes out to 1162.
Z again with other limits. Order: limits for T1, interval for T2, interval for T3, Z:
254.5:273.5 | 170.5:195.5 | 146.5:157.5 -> 610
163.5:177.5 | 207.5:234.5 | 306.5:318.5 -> 695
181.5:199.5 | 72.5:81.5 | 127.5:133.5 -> 300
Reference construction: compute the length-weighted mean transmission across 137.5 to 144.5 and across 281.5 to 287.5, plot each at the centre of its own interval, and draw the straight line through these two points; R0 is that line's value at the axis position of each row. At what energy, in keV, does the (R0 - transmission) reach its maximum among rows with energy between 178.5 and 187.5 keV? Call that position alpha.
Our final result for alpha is 179 keV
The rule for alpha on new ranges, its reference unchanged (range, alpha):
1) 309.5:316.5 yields 316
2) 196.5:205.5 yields 199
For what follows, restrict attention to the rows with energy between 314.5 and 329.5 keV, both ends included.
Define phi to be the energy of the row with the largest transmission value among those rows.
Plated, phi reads 326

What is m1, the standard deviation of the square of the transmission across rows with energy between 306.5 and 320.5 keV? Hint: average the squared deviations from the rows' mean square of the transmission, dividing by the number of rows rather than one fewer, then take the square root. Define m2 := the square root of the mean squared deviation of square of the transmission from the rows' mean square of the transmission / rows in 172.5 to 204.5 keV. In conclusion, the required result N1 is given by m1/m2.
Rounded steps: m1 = 83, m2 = 452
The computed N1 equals 0.2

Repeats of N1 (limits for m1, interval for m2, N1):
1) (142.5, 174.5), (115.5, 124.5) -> 1.3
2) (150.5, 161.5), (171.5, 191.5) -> 0.8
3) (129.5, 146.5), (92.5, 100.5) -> 3.0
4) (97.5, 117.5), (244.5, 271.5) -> 0.4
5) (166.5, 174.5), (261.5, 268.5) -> 1.1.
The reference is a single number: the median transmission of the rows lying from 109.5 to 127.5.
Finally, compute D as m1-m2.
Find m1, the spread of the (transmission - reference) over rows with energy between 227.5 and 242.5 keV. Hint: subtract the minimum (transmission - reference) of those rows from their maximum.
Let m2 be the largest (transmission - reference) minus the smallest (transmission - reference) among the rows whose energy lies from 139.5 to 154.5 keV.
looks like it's 21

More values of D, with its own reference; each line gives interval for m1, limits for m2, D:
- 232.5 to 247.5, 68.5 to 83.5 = 29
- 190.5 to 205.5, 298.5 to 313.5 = 5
